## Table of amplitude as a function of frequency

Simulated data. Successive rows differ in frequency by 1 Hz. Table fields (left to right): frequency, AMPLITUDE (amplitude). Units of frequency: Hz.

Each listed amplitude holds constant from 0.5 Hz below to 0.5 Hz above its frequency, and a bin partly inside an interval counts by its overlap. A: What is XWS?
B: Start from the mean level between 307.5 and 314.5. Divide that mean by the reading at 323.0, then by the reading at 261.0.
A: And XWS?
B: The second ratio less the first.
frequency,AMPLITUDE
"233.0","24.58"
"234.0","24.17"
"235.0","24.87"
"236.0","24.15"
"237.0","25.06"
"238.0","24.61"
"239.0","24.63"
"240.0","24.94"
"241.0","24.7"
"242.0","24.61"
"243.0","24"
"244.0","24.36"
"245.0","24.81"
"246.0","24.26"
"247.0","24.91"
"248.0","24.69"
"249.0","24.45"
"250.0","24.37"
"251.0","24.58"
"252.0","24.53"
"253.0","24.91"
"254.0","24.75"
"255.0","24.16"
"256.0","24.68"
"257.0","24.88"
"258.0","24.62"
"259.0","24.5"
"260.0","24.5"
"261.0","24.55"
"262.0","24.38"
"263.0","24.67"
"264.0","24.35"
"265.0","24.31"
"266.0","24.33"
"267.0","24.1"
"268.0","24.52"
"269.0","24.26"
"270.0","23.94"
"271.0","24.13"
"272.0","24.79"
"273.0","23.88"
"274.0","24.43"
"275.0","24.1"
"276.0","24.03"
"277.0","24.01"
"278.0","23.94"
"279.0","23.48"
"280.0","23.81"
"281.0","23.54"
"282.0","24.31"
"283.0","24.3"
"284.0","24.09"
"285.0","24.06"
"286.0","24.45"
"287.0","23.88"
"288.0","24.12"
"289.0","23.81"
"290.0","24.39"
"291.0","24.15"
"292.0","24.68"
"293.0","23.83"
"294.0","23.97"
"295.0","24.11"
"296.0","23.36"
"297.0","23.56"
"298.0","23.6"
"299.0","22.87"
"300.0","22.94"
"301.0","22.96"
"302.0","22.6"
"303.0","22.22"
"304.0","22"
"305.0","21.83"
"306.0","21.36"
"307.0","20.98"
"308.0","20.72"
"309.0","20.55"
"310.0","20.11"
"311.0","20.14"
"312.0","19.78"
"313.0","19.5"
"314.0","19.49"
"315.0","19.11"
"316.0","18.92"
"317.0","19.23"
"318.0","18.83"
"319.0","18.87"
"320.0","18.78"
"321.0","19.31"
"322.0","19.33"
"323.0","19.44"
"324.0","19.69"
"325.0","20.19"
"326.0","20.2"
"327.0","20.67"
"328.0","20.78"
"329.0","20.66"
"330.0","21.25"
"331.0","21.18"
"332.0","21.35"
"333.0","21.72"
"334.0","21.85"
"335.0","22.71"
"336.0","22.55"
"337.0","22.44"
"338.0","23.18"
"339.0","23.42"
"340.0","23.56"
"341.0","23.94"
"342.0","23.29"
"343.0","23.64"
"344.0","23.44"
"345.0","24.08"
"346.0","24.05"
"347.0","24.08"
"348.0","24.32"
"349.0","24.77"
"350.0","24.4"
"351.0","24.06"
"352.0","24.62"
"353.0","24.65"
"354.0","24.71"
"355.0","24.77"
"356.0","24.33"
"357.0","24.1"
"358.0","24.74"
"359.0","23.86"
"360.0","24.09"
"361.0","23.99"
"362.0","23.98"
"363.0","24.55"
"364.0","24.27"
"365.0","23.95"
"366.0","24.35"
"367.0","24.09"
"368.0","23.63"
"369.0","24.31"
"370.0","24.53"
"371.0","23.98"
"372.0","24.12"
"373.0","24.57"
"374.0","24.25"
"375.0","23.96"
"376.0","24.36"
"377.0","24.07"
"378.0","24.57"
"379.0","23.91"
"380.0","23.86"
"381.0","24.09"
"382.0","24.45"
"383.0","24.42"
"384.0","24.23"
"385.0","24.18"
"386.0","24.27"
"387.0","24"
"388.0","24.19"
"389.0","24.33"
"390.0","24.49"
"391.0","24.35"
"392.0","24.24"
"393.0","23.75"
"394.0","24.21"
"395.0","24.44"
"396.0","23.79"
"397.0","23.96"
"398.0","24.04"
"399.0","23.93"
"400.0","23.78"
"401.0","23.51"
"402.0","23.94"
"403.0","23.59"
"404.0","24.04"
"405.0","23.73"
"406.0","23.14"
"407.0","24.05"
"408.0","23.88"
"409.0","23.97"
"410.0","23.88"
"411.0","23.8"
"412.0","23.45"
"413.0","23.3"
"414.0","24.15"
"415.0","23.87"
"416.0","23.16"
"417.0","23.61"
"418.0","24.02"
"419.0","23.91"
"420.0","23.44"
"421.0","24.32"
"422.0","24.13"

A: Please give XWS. -0.21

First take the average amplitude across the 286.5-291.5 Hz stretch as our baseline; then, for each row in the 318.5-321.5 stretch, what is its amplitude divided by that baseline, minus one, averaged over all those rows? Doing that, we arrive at -0.211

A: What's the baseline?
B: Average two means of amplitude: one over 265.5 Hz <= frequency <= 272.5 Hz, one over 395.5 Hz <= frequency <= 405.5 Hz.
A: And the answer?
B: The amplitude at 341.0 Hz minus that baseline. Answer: -0.12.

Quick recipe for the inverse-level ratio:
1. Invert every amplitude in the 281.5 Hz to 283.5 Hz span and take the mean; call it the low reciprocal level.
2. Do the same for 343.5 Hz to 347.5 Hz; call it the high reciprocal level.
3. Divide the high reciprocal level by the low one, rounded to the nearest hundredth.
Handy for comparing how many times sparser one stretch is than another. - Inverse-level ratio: 1.02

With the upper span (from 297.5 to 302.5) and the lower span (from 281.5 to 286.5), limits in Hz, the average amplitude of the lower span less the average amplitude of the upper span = 1.25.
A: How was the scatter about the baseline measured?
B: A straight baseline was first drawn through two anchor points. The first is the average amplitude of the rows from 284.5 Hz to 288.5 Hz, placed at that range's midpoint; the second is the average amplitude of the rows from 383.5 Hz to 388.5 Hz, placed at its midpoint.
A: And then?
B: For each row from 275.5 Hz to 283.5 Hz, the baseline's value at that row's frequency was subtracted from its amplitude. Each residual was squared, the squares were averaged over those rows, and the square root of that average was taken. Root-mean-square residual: 0.3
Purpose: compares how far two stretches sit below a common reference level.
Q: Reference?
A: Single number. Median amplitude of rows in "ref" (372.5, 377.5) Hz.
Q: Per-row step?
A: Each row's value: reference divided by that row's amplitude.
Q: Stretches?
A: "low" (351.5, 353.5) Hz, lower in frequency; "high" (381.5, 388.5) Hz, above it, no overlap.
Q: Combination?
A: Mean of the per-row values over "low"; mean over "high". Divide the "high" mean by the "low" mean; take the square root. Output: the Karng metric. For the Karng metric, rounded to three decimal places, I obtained 1.008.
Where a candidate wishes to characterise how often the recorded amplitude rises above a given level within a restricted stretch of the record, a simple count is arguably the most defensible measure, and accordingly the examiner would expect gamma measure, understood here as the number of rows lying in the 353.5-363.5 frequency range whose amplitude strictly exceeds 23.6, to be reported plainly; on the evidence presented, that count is 10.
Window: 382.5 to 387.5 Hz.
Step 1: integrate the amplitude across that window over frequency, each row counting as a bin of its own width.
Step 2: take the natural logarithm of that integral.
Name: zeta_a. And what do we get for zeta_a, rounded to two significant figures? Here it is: 4.8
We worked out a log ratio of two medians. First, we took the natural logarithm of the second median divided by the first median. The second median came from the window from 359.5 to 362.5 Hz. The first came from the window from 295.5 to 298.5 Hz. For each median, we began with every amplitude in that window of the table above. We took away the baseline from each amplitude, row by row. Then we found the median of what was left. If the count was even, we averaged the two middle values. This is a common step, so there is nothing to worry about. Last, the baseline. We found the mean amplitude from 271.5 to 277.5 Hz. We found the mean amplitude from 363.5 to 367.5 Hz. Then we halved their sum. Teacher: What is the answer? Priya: -1.2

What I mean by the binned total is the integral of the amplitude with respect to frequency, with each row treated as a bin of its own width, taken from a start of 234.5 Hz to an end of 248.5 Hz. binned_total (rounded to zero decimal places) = 345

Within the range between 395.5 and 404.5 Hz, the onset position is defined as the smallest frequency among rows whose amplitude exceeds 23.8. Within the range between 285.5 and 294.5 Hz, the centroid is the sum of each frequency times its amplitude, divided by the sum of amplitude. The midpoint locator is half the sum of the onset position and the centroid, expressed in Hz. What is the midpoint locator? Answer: 343.5 Hz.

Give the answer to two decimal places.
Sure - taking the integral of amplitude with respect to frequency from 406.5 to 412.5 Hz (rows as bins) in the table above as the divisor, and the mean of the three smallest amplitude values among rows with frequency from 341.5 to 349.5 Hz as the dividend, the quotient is 0.16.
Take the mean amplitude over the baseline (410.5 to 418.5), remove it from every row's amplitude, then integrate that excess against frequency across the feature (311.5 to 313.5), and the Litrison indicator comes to -8.1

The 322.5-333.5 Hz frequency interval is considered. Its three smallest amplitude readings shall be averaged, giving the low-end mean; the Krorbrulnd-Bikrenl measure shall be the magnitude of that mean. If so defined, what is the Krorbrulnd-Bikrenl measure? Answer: 19.8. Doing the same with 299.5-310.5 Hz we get 20.5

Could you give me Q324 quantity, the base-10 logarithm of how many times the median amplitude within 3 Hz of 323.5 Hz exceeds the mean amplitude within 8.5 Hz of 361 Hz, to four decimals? -0.0934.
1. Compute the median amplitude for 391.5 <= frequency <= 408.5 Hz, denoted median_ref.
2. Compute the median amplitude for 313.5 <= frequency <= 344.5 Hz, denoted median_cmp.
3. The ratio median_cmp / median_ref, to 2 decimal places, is 0.87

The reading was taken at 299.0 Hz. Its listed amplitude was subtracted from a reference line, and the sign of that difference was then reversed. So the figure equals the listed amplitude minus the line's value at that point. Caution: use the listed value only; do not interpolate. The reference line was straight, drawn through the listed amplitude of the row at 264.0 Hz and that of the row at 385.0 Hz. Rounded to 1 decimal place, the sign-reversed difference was -1.4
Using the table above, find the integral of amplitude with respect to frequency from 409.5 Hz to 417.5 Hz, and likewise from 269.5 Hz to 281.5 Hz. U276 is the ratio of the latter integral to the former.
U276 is 1.5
